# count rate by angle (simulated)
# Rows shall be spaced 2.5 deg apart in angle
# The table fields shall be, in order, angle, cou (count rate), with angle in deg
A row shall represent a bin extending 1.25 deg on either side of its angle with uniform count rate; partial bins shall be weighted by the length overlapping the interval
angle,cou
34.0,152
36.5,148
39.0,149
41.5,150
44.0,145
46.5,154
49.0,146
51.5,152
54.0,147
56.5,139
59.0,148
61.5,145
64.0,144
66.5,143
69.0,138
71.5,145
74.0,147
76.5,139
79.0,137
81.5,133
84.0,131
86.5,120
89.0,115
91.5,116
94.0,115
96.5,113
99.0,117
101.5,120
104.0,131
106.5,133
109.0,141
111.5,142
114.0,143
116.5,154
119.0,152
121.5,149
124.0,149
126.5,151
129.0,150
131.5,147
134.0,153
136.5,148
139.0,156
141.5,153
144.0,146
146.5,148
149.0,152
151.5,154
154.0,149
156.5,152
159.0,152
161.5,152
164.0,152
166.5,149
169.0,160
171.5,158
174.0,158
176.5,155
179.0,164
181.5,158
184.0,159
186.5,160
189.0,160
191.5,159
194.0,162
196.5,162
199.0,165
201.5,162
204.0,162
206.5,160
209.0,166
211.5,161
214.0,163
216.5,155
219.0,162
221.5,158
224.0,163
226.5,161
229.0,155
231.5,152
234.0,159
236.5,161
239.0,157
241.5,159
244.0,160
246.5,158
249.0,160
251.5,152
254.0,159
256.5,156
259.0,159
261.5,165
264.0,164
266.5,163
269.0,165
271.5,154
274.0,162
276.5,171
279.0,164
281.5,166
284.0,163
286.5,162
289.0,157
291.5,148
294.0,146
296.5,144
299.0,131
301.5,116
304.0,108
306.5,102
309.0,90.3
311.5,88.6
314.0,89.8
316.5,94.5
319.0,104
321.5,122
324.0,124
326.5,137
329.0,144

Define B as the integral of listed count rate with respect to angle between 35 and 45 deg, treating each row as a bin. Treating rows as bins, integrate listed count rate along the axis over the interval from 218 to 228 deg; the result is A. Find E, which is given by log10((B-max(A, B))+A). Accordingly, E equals 3.17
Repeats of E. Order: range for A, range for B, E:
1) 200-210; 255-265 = 3.21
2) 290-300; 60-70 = 3.15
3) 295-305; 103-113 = 3.10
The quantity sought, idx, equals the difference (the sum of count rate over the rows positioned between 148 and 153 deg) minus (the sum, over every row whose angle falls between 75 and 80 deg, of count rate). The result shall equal 30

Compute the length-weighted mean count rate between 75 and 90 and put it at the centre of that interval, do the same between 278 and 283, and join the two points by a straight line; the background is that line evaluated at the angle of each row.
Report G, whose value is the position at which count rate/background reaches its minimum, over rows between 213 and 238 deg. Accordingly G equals 231.5 deg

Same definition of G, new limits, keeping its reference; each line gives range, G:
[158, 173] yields 166.5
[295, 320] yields 311.5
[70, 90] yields 89.0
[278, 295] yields 294.0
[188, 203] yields 191.5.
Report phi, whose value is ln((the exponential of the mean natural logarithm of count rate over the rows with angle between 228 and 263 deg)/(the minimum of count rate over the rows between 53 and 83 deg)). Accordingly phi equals 0.17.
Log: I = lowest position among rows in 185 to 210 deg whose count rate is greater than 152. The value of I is 186.5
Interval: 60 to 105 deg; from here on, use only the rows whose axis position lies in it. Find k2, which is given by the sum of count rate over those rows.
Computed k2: 2349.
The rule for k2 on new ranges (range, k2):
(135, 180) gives 2758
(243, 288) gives 2903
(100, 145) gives 2618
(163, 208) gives 2865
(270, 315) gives 2463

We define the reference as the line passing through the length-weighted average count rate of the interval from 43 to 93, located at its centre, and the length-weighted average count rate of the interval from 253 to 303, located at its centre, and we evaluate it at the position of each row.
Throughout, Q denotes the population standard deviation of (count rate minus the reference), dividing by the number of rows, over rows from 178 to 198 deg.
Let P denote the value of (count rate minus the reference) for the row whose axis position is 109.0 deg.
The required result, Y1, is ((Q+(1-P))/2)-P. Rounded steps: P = -1.3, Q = 2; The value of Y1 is 3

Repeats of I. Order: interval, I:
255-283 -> 256.5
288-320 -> 289.0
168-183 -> 169.0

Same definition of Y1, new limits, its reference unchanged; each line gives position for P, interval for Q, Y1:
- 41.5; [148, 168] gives -18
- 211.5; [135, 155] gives -14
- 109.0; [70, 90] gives 8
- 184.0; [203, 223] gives -14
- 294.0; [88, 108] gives 20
